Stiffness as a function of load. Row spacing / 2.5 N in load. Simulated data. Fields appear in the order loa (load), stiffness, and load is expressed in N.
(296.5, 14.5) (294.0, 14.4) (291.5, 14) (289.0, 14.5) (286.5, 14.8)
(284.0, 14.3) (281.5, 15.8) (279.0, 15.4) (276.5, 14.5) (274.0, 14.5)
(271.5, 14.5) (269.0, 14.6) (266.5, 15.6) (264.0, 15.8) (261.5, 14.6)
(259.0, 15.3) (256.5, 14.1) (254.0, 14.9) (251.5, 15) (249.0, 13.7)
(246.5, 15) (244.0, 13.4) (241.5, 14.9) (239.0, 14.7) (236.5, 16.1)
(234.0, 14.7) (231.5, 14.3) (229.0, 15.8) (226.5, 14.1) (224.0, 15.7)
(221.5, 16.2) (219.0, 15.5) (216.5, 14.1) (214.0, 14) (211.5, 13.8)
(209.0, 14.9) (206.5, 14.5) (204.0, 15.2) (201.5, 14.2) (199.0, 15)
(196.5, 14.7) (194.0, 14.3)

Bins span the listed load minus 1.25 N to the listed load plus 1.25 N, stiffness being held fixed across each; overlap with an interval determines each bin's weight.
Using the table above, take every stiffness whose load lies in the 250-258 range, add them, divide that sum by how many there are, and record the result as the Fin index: 14.7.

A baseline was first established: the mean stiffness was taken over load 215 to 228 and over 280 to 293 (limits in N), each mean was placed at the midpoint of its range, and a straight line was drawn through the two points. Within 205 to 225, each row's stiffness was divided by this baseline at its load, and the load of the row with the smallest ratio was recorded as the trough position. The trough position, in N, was 211.5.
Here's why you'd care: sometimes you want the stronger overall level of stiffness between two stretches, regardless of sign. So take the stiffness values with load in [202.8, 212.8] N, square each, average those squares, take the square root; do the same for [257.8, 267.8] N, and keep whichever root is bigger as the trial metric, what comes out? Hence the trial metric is 15.3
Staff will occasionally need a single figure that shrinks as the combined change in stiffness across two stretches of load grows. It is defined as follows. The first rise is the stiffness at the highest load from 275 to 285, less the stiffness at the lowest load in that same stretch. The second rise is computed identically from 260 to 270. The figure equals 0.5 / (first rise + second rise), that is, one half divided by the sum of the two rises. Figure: -2.5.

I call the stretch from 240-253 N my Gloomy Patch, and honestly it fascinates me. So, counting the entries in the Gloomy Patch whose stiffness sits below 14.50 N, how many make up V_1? 2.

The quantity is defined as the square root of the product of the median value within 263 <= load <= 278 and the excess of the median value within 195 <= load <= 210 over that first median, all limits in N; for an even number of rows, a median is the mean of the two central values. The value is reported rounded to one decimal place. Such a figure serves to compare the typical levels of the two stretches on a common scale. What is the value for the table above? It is 1.9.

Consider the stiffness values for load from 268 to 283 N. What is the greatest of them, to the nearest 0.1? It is 15.8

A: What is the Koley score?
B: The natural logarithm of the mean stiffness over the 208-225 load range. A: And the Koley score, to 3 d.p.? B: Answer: 2.700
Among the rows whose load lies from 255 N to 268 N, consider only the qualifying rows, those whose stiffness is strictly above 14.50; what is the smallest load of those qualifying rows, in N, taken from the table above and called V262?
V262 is 259.0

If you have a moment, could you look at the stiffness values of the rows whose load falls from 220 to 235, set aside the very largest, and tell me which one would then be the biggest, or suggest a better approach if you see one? 15.8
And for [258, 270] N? 15.6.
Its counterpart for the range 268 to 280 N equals 14.6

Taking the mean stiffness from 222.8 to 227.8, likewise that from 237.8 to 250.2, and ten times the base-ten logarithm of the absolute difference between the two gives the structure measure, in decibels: -2.5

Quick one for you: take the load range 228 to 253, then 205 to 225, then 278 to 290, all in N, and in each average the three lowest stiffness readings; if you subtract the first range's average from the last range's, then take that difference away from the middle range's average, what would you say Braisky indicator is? 13.2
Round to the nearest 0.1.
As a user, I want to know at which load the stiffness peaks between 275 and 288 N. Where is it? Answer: 281.5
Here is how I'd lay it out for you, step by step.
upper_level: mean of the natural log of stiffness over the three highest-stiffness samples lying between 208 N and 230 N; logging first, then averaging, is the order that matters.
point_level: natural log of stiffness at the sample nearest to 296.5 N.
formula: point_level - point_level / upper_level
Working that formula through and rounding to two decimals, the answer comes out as 1.71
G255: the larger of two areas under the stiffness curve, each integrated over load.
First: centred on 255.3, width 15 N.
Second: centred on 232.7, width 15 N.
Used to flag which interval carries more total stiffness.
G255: 224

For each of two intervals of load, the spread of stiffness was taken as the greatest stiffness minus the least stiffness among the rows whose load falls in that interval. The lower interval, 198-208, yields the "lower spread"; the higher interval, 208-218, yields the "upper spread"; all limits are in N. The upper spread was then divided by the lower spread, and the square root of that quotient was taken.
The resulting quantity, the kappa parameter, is 1.05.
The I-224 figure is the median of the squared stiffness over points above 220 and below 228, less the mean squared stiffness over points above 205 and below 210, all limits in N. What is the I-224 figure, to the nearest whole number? 30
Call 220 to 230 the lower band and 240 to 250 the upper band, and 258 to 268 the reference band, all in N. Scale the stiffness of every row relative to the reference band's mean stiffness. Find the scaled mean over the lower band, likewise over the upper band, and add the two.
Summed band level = 1.94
